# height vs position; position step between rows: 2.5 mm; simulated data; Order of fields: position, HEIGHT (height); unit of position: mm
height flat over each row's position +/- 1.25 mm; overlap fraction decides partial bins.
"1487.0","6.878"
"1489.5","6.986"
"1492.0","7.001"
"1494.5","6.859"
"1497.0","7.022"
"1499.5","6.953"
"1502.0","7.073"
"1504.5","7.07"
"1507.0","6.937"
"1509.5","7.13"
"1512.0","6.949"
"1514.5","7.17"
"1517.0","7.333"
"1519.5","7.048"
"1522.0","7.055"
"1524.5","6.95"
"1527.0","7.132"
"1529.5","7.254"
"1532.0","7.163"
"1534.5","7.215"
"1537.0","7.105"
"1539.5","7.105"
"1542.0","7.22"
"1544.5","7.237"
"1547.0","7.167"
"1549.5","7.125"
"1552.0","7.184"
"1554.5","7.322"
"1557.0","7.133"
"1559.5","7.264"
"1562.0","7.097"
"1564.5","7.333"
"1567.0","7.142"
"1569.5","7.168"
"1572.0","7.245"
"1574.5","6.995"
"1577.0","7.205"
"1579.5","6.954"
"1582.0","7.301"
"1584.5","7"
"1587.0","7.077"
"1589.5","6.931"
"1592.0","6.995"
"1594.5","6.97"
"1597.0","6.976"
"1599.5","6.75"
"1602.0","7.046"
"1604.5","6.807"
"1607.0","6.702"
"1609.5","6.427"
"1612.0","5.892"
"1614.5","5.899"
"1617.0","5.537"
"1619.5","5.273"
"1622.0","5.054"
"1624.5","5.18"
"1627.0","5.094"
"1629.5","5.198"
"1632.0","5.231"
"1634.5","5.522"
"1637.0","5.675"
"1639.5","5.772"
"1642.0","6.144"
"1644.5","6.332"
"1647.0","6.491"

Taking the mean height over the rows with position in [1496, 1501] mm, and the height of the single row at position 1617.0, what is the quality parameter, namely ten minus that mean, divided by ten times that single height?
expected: 0.054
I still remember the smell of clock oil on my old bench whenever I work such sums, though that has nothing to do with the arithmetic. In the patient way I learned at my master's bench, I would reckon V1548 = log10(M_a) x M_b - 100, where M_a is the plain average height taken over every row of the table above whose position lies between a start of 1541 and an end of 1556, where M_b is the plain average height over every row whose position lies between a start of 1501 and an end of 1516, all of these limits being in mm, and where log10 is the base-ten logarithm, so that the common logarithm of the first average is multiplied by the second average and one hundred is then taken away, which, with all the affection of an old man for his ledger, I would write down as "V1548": -93.9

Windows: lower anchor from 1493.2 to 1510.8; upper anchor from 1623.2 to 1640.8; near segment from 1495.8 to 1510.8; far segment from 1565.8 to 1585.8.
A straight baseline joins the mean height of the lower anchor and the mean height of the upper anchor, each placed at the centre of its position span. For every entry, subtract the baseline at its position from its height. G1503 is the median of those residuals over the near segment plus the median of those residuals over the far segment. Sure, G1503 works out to 1.0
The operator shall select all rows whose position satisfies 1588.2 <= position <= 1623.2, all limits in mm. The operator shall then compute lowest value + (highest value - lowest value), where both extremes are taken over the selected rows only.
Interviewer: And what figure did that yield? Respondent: 7.05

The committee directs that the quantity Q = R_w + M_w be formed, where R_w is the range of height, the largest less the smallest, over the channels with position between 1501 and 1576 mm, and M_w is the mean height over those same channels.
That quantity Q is 7.54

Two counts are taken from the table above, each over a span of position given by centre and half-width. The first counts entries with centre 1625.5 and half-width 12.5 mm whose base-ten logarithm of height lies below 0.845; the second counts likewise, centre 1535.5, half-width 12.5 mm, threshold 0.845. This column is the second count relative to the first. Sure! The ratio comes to 0.10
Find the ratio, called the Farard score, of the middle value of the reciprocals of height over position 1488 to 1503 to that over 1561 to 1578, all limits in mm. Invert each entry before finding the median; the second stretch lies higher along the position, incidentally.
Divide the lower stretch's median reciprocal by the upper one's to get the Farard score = 1.02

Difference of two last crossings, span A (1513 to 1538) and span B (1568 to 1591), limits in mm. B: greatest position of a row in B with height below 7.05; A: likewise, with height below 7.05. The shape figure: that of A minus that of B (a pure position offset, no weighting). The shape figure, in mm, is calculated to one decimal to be -65.0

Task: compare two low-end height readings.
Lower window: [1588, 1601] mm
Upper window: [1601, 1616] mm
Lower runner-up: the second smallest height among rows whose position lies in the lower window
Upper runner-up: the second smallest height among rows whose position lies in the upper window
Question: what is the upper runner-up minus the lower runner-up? -1.0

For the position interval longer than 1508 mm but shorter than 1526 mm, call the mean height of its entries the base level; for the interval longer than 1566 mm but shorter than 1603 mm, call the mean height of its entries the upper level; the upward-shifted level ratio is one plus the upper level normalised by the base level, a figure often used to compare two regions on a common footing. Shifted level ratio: 1.99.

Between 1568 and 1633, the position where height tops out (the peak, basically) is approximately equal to 1582.0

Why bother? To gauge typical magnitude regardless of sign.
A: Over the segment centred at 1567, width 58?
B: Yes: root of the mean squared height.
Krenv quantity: 7.14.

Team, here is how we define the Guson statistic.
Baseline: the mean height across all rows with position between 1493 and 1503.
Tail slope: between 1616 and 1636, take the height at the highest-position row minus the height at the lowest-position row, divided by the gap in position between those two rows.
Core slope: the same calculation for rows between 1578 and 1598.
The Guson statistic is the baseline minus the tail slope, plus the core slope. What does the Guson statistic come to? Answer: 6.98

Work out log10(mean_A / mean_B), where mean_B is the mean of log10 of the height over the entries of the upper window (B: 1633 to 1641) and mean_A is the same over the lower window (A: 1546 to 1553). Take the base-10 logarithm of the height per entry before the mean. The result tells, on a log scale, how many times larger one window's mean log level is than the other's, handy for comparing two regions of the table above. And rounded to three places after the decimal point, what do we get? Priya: 0.055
